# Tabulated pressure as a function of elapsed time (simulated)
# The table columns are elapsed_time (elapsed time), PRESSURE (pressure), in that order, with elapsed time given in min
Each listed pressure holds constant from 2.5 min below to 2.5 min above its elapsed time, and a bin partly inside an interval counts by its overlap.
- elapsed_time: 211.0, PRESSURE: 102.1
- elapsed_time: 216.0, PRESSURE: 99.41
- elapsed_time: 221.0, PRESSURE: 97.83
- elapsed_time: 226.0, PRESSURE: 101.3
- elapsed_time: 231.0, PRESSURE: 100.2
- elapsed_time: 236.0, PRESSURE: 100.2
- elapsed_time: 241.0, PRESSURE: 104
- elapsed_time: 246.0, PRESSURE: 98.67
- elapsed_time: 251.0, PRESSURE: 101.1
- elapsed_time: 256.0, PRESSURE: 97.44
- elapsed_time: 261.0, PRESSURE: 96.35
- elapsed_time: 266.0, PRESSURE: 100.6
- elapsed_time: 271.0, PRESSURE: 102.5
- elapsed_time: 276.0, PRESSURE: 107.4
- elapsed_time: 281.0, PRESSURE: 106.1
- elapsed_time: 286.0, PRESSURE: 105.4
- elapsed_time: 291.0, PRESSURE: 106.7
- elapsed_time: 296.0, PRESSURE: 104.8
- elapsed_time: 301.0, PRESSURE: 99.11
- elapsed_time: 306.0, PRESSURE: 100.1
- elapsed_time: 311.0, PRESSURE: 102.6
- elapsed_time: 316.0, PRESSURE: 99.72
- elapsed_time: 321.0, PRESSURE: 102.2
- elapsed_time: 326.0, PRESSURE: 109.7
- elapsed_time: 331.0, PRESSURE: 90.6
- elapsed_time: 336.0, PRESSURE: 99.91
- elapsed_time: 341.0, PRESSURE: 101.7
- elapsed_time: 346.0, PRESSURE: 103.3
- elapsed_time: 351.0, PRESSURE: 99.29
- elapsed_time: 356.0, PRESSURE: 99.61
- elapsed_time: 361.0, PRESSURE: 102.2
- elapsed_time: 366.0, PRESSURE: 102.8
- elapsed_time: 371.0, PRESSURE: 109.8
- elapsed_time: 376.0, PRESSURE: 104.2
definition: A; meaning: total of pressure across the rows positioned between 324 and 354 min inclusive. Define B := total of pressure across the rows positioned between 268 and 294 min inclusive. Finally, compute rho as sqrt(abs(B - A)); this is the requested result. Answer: 9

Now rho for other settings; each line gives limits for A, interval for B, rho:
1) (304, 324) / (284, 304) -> 3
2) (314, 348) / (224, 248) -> 14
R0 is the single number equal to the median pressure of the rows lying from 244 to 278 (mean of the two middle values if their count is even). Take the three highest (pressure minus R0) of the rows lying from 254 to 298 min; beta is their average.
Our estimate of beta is 6.1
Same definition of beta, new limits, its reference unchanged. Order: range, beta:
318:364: 4.5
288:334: 6.5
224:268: 1.5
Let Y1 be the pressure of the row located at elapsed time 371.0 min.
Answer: 109.8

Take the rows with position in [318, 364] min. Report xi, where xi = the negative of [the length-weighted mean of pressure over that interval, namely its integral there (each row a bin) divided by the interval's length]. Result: -101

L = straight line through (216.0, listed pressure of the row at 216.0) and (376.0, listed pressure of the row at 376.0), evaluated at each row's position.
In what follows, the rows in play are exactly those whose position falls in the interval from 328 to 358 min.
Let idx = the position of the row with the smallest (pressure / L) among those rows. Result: 331.0 min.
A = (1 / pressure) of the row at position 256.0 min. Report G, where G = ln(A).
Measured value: -4.58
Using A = 0.0103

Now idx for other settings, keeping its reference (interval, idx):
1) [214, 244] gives 221.0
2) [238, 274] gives 261.0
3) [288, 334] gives 331.0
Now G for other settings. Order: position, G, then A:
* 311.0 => -4.63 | 0.0097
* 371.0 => -4.70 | 0.0091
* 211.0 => -4.63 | 0.0098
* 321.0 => -4.63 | 0.0098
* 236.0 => -4.61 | 0.0100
